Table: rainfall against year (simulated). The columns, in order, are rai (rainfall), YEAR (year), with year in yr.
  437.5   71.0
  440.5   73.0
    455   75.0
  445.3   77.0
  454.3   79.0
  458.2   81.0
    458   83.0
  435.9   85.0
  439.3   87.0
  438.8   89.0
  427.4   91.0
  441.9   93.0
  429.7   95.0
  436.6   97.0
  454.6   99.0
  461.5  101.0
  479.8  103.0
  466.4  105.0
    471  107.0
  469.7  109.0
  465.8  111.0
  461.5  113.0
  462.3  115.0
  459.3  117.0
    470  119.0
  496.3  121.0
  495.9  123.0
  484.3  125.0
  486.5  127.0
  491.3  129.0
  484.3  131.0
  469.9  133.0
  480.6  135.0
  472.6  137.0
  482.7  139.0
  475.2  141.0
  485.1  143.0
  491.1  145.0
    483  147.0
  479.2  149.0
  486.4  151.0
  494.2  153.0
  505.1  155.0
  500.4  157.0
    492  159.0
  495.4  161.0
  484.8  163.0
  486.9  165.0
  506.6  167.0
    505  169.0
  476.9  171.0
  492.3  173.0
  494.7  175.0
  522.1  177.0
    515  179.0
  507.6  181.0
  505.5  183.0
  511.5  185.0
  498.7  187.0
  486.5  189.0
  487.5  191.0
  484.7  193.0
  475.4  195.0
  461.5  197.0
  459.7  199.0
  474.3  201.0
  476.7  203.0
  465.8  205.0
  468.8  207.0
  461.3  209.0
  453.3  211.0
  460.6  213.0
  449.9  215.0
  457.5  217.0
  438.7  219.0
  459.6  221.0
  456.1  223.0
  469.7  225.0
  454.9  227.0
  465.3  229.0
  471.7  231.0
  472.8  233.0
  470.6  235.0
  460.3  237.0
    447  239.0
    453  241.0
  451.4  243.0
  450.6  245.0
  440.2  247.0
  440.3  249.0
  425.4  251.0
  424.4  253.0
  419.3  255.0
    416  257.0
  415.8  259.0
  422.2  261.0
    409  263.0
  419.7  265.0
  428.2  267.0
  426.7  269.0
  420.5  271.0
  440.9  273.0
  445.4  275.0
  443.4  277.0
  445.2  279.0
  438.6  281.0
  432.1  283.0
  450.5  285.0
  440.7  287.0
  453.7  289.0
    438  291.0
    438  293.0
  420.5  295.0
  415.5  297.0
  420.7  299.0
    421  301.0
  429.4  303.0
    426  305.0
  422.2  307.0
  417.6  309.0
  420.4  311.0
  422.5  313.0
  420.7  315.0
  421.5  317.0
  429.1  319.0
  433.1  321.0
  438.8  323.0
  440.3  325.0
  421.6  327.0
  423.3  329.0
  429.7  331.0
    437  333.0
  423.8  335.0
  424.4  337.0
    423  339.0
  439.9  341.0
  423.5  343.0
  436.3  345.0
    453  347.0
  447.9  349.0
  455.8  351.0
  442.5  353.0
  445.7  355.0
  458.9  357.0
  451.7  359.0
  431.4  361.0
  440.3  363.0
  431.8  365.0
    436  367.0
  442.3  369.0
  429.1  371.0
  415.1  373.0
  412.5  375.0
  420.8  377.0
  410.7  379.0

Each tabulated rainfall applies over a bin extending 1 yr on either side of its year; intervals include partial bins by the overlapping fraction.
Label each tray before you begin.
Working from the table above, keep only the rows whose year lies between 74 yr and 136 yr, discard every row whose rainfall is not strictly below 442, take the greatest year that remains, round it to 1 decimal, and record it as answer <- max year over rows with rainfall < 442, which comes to 97.0 yr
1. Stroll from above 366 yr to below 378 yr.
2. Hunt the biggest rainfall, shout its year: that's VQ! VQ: 369.0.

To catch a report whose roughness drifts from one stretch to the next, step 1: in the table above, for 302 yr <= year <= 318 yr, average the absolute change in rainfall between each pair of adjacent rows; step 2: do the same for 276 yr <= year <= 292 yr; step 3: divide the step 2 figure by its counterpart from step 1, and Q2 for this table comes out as 3.7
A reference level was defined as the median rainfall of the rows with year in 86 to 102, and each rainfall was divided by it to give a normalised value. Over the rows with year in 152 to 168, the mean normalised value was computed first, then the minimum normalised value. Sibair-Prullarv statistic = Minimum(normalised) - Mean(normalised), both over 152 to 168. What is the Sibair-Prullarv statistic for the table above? -0.0248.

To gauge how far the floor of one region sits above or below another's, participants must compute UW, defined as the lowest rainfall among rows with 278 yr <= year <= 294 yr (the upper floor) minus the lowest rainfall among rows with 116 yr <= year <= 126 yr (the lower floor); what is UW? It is -27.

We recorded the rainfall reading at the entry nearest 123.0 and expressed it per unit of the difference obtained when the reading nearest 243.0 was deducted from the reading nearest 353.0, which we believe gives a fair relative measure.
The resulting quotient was -56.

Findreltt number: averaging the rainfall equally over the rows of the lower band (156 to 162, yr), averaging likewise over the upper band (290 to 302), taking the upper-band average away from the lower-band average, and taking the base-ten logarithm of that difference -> 1.85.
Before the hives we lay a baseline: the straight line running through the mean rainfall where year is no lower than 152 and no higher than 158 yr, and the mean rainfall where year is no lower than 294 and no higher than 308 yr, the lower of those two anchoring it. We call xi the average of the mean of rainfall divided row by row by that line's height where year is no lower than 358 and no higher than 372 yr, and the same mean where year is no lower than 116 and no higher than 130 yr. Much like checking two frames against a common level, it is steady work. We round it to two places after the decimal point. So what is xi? 1.03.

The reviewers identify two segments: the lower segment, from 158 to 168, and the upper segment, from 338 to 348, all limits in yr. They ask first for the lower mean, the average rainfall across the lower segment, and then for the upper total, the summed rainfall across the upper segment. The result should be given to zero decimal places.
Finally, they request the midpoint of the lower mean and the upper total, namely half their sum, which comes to 1334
